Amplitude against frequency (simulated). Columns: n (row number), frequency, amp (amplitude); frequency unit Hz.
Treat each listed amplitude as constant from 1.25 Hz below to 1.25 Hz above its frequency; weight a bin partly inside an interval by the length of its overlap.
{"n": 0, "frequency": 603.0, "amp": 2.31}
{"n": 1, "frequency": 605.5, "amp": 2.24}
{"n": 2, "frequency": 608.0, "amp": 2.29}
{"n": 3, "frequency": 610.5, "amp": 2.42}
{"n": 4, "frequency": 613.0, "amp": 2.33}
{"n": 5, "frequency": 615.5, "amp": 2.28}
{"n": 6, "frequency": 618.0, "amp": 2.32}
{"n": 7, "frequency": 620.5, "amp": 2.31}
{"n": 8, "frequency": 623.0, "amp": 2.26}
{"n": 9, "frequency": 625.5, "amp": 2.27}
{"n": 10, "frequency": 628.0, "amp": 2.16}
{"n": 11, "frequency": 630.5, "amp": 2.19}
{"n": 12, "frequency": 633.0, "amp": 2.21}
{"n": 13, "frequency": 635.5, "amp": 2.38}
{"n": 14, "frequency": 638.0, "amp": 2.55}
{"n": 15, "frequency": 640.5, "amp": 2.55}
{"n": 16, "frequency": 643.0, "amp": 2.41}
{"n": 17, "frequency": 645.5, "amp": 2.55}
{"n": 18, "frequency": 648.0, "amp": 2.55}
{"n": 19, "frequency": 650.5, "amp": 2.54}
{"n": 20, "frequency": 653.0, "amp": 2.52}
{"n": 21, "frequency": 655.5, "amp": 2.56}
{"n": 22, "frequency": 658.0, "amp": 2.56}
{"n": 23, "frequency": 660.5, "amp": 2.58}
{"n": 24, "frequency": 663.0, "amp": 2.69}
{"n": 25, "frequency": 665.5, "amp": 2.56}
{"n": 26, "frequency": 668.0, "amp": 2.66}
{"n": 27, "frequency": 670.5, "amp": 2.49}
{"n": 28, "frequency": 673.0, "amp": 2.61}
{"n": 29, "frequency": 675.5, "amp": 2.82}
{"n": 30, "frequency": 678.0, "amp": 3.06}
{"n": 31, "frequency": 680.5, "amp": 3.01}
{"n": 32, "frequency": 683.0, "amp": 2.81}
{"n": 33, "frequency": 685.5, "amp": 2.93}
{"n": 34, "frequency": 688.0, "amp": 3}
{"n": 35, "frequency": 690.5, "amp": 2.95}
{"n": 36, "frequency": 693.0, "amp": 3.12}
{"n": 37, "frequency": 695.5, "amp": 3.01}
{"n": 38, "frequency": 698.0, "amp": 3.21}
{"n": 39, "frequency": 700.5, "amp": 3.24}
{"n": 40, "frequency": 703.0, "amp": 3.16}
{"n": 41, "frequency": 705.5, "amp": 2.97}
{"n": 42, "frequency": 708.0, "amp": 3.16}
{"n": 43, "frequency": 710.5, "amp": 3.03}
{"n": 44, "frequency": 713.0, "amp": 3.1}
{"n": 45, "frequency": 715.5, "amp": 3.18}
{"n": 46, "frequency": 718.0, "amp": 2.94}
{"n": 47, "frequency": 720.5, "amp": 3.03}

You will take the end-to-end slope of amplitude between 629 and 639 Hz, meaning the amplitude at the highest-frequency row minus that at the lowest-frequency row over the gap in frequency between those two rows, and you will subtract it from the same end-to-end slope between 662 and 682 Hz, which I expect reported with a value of -0.03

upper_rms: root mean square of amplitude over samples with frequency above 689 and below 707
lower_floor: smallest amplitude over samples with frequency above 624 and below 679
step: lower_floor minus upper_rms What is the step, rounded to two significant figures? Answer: -0.94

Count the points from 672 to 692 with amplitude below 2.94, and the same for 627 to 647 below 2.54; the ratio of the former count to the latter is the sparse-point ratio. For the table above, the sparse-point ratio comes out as 0.80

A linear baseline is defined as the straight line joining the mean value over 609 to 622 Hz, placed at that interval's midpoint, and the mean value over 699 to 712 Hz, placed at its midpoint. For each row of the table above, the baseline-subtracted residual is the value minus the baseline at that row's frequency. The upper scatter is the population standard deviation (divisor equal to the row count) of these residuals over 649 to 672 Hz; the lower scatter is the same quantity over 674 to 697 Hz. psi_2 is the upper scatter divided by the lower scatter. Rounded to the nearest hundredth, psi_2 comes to 0.81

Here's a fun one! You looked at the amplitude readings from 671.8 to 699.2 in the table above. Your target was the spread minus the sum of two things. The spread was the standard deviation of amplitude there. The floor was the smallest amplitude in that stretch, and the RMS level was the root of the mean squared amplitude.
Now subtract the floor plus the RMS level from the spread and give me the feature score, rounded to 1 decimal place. -5.4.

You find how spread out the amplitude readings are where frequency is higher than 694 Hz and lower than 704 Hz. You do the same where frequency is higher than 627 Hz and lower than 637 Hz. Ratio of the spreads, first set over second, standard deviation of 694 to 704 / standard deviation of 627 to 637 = 1.0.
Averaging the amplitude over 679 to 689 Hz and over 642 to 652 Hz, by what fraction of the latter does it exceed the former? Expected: -0.17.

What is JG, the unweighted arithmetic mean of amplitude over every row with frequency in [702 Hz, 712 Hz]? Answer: 3.08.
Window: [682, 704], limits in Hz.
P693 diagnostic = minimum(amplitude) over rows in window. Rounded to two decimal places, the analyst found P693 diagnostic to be 2.81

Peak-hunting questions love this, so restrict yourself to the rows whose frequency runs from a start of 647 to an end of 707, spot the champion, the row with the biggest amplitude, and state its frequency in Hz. 700.5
